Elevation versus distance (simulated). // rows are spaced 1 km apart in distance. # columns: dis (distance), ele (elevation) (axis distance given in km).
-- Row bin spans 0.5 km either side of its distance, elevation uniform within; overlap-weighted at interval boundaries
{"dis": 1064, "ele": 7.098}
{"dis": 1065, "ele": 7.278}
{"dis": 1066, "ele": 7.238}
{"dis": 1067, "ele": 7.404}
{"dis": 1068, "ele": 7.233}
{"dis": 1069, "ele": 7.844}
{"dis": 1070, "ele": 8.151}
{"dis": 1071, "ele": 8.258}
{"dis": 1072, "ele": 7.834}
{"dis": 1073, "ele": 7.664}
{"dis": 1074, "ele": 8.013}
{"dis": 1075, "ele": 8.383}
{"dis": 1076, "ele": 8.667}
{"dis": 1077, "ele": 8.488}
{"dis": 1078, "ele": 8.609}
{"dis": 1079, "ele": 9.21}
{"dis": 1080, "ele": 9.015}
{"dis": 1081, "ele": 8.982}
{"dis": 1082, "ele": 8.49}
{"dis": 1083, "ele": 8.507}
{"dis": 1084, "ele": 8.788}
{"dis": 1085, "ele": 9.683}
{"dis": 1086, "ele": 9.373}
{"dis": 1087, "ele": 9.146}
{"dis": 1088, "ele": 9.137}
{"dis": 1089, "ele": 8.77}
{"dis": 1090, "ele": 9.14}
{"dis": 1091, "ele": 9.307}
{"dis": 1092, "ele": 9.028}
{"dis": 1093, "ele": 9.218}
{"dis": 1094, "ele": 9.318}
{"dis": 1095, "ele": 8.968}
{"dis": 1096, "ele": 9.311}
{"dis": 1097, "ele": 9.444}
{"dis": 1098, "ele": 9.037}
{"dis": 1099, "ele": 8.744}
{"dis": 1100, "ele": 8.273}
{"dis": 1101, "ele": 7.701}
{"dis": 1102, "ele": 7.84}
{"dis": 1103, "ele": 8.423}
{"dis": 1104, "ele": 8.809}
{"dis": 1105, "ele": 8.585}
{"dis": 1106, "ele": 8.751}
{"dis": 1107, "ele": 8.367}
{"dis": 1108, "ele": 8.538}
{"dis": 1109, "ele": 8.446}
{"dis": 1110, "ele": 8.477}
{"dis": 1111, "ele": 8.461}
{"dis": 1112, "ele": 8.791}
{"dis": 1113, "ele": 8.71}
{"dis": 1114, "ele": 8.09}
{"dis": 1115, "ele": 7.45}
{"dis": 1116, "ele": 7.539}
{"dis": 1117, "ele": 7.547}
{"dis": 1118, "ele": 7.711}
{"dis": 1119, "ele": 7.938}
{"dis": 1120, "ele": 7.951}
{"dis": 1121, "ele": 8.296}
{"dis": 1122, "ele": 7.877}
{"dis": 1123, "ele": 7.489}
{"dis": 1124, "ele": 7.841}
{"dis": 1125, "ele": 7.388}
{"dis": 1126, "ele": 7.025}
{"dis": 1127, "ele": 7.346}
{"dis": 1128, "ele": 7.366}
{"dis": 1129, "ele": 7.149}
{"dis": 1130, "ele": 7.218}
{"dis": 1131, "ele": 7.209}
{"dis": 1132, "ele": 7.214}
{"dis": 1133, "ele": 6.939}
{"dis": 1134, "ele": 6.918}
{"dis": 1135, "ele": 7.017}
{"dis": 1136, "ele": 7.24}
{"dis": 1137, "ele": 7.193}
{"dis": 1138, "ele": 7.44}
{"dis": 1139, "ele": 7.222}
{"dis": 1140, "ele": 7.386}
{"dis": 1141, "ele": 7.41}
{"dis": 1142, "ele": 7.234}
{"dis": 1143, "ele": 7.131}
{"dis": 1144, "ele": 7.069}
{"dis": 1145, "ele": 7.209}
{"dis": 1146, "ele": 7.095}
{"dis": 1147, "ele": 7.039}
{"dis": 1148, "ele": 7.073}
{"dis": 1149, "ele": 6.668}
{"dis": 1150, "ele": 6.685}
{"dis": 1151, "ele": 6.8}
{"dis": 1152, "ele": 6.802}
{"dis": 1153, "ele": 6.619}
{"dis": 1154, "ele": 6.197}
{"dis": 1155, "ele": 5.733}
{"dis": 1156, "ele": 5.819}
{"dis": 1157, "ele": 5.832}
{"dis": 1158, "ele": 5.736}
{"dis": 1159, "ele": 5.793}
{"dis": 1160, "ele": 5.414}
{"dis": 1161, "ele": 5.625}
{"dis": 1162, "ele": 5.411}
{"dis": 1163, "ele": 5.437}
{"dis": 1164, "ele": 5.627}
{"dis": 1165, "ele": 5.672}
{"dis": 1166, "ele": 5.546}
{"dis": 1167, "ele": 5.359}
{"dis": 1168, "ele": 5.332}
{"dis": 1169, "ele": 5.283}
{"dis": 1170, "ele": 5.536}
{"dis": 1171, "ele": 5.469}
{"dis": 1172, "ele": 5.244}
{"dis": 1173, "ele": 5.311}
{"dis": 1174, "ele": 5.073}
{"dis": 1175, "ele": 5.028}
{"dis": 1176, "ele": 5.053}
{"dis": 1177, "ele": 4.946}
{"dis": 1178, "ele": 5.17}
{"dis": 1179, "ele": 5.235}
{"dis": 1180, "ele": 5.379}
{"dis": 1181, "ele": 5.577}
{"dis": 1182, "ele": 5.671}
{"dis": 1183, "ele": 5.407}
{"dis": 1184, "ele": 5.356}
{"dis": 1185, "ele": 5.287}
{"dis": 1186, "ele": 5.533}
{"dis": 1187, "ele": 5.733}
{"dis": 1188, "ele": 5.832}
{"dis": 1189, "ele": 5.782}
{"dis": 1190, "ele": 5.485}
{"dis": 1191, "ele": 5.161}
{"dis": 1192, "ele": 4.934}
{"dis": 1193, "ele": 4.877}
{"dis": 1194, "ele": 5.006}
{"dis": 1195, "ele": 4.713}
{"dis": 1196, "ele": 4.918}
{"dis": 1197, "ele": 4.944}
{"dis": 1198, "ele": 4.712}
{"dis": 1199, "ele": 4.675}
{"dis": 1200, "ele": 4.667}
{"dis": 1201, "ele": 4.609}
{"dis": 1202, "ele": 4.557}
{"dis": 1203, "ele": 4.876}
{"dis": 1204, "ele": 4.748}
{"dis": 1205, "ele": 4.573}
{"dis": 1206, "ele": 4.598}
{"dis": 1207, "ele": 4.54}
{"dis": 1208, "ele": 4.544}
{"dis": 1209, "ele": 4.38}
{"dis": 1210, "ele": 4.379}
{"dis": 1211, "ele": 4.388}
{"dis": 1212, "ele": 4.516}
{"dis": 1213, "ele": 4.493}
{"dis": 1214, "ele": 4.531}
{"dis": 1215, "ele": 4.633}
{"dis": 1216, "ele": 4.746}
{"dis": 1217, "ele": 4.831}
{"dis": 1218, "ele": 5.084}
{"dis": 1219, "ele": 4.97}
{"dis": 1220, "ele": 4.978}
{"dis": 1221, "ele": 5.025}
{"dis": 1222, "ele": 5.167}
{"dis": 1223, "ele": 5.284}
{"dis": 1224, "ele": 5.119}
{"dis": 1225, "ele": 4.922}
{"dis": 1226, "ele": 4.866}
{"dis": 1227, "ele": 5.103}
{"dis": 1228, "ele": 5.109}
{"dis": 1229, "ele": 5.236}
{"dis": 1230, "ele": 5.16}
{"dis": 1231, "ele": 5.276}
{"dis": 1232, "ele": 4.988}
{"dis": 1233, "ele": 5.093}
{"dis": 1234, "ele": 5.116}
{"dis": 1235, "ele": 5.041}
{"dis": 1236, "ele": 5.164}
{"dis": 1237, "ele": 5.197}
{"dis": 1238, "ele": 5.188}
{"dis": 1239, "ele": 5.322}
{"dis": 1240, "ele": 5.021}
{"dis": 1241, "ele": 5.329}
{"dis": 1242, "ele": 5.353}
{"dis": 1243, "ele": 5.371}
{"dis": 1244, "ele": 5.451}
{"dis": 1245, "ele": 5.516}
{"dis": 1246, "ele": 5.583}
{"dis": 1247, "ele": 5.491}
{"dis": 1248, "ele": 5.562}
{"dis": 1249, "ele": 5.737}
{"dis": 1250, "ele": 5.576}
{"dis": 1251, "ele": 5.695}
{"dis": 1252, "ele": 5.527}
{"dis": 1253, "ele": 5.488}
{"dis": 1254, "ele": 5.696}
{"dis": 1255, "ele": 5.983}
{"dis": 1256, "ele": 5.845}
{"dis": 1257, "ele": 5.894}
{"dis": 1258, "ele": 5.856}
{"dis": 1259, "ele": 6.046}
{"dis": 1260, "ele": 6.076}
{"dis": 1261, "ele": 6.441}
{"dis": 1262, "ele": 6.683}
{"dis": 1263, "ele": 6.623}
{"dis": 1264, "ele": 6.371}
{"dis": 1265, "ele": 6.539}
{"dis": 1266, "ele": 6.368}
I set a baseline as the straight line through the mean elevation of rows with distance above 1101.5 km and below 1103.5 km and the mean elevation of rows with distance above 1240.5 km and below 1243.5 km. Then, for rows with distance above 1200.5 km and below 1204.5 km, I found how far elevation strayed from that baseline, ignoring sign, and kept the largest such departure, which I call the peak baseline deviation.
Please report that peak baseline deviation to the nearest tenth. 1.6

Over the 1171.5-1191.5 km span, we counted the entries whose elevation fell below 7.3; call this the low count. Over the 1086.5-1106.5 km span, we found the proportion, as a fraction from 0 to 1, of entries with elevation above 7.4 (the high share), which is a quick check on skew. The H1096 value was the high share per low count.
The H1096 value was 0.050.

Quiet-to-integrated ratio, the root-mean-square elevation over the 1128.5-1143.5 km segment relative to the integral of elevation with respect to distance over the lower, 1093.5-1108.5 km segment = 0.0553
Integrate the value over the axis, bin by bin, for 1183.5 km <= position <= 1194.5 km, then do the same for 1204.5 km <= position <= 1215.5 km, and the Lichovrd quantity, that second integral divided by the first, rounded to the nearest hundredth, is 0.84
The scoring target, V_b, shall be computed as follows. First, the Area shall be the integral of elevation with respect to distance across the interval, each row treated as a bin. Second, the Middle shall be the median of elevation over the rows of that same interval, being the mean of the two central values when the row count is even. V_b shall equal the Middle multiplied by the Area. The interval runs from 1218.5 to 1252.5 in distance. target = 927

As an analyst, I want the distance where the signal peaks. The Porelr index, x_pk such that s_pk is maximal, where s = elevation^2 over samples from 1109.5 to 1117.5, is 1112 km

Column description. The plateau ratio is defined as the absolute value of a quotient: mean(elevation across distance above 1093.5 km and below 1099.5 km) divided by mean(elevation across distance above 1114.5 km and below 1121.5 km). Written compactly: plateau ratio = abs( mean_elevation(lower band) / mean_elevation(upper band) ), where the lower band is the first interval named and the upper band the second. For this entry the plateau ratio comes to 1.18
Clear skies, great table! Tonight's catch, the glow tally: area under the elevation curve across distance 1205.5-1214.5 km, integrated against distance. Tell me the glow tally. 40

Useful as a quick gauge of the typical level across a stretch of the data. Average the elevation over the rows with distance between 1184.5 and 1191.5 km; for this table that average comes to 5.5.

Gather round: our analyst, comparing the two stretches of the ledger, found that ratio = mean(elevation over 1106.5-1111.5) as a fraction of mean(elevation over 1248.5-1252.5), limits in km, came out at 1.50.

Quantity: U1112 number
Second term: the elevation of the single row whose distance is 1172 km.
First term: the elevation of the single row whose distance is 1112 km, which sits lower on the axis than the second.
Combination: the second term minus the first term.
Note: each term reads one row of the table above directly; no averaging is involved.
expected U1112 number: -3.5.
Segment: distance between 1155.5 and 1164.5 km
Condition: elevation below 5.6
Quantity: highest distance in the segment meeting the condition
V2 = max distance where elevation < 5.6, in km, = 1163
